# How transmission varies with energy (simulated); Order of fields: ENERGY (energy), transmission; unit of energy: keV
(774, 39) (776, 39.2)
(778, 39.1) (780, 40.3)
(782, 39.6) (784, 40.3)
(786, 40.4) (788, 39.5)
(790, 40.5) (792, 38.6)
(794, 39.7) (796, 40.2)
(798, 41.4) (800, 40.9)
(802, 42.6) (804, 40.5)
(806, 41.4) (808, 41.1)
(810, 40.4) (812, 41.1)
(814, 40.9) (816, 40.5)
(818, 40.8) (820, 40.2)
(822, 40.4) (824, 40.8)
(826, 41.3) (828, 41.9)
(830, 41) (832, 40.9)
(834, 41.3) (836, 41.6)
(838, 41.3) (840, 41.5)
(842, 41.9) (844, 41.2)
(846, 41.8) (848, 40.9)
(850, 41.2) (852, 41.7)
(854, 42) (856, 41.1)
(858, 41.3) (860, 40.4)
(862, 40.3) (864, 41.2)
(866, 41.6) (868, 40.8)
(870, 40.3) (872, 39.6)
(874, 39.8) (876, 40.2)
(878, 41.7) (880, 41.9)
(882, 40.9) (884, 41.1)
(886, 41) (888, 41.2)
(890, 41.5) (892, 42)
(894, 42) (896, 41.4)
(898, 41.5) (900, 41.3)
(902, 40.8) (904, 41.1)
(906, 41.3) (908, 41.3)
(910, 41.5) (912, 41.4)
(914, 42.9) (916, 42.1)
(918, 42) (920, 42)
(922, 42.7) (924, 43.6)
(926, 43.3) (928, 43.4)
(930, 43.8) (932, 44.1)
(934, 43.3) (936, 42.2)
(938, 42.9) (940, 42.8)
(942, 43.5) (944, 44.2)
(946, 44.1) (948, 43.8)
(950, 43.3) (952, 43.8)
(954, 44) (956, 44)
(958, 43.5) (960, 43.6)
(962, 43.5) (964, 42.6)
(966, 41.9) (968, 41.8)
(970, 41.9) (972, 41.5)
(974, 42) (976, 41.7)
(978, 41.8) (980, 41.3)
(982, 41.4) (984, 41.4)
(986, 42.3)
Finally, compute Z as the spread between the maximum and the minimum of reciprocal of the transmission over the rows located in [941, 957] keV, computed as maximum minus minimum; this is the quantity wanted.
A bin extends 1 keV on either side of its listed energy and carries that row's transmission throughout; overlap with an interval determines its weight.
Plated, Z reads 0.0005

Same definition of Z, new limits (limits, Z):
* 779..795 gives 0.0012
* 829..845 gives 0.0006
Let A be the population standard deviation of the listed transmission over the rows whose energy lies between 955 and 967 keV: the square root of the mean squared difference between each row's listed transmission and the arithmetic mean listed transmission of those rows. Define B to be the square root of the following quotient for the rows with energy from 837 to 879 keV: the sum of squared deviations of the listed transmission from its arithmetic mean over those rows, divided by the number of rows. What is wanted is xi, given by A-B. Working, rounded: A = 0.71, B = 0.68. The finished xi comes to 0.03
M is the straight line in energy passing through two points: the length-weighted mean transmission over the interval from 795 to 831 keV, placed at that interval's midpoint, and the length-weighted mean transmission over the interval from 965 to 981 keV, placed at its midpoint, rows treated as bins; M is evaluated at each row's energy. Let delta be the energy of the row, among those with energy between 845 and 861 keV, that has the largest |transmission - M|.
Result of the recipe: 854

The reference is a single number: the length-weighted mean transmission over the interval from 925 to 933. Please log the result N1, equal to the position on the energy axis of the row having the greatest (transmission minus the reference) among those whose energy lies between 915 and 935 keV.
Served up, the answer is 932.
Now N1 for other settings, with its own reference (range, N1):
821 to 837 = 828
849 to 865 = 854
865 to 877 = 866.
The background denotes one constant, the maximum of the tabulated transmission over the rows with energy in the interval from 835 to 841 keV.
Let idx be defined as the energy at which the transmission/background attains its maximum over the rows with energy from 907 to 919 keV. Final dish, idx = 914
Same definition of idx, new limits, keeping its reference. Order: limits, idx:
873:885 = 880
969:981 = 974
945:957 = 946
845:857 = 854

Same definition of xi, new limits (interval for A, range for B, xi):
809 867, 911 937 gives -0.29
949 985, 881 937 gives 0.03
